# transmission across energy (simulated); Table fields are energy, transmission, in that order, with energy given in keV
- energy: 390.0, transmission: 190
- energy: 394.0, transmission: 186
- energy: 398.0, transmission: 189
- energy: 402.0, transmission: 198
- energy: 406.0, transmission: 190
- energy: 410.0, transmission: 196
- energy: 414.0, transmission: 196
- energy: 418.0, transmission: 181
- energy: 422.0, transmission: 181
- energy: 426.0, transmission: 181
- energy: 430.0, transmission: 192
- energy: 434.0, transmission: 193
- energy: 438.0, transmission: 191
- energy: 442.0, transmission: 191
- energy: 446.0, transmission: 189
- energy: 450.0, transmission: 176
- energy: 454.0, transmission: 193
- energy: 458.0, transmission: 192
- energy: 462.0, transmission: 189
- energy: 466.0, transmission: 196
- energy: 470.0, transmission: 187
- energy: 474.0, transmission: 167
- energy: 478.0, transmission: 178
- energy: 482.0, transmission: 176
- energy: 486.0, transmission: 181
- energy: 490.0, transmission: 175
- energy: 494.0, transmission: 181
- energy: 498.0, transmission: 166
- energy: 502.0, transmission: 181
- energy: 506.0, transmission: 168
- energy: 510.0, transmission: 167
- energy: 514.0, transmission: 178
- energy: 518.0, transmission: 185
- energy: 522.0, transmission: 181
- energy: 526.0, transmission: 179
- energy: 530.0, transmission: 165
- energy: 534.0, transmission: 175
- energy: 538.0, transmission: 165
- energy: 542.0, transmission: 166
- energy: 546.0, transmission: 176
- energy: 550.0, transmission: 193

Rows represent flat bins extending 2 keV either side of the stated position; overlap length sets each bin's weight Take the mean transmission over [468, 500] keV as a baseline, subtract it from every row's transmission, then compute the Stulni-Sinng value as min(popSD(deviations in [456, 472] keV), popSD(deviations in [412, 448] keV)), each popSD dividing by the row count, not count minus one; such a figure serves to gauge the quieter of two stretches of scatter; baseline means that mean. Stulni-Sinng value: 3.4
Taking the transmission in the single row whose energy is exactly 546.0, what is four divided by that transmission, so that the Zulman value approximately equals 0.0227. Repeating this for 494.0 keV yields 0.0221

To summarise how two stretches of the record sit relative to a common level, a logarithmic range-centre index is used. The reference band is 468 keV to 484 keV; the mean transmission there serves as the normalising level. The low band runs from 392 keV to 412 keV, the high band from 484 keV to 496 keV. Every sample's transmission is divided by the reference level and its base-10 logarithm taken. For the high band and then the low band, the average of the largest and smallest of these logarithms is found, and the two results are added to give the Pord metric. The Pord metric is 0.038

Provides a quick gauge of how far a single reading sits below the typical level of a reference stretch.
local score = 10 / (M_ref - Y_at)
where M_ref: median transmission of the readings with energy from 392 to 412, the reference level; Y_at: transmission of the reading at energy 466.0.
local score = -1.7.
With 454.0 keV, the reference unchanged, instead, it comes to -3.3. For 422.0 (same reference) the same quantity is 1.1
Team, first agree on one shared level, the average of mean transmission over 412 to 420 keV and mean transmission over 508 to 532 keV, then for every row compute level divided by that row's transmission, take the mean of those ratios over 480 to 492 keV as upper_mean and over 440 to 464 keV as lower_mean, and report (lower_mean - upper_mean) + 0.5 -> 0.441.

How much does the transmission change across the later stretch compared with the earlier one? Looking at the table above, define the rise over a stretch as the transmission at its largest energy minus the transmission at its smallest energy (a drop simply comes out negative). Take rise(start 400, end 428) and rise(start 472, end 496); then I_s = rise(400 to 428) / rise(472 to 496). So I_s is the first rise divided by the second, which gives -1.2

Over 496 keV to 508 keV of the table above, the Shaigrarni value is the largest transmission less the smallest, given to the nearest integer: 15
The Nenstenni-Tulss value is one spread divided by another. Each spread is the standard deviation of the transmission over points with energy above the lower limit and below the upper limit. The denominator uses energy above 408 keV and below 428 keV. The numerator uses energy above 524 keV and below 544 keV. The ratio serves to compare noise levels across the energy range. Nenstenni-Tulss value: 0.80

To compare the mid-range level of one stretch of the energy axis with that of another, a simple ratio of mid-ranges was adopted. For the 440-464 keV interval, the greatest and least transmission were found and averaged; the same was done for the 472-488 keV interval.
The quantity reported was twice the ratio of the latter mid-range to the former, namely 1.89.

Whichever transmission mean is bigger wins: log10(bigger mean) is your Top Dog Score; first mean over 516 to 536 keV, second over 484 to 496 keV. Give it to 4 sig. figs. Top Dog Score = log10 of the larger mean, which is 2.253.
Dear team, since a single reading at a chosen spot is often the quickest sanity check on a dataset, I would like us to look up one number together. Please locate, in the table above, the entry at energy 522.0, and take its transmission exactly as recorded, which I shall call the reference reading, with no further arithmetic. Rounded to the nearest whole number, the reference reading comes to 181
